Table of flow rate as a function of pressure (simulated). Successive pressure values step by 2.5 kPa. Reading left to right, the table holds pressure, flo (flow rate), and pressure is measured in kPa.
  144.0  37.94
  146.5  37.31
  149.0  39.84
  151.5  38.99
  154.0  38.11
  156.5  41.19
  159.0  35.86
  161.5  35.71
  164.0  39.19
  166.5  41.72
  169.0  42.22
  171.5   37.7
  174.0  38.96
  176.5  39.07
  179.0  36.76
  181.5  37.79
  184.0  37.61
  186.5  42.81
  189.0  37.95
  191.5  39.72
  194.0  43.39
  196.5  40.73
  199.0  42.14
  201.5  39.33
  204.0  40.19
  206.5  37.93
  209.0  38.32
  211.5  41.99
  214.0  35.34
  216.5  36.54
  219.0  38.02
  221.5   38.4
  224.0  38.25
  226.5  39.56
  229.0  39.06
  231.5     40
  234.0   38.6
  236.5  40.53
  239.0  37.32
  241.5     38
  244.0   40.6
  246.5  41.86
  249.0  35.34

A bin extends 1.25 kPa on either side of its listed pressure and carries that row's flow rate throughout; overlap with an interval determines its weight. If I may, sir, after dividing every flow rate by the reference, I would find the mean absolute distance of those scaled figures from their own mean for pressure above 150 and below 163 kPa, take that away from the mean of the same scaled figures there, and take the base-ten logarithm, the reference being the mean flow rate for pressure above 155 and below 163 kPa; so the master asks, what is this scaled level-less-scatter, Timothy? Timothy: -0.016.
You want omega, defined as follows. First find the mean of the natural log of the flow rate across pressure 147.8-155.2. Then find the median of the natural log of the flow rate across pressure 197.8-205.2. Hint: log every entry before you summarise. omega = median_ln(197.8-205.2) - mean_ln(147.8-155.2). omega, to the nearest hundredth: 0.03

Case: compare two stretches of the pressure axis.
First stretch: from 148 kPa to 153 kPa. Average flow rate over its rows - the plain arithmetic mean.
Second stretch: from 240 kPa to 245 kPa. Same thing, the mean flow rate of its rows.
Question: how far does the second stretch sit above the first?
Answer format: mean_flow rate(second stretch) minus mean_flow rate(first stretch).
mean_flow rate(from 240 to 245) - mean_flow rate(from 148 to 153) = 0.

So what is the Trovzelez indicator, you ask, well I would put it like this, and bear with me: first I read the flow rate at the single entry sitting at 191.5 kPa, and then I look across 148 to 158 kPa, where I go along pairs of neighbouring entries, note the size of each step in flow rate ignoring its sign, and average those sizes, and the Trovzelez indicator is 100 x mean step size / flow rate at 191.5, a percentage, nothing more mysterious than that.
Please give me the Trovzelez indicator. 4.0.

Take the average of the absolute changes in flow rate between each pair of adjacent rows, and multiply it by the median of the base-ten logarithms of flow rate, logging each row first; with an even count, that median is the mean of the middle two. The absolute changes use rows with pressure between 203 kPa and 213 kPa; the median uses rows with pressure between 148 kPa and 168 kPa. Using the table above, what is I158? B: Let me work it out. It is 3.4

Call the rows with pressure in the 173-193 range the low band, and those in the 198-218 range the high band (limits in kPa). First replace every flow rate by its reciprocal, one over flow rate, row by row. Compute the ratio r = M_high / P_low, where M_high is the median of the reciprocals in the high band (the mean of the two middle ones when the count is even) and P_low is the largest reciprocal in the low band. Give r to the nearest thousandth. 0.947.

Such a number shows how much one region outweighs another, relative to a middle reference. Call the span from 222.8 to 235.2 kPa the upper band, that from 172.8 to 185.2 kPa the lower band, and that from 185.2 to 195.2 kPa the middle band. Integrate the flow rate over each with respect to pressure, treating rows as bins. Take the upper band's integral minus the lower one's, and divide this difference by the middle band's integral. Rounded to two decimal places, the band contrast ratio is 0.03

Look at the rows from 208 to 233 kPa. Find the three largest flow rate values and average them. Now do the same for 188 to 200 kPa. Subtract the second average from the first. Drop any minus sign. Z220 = 1.6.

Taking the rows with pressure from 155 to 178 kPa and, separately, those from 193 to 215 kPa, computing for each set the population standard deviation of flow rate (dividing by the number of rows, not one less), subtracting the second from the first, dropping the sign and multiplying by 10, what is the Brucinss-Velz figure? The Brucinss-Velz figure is 1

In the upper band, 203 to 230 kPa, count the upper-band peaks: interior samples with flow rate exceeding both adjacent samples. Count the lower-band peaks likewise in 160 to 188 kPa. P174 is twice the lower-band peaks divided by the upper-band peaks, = 2.0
